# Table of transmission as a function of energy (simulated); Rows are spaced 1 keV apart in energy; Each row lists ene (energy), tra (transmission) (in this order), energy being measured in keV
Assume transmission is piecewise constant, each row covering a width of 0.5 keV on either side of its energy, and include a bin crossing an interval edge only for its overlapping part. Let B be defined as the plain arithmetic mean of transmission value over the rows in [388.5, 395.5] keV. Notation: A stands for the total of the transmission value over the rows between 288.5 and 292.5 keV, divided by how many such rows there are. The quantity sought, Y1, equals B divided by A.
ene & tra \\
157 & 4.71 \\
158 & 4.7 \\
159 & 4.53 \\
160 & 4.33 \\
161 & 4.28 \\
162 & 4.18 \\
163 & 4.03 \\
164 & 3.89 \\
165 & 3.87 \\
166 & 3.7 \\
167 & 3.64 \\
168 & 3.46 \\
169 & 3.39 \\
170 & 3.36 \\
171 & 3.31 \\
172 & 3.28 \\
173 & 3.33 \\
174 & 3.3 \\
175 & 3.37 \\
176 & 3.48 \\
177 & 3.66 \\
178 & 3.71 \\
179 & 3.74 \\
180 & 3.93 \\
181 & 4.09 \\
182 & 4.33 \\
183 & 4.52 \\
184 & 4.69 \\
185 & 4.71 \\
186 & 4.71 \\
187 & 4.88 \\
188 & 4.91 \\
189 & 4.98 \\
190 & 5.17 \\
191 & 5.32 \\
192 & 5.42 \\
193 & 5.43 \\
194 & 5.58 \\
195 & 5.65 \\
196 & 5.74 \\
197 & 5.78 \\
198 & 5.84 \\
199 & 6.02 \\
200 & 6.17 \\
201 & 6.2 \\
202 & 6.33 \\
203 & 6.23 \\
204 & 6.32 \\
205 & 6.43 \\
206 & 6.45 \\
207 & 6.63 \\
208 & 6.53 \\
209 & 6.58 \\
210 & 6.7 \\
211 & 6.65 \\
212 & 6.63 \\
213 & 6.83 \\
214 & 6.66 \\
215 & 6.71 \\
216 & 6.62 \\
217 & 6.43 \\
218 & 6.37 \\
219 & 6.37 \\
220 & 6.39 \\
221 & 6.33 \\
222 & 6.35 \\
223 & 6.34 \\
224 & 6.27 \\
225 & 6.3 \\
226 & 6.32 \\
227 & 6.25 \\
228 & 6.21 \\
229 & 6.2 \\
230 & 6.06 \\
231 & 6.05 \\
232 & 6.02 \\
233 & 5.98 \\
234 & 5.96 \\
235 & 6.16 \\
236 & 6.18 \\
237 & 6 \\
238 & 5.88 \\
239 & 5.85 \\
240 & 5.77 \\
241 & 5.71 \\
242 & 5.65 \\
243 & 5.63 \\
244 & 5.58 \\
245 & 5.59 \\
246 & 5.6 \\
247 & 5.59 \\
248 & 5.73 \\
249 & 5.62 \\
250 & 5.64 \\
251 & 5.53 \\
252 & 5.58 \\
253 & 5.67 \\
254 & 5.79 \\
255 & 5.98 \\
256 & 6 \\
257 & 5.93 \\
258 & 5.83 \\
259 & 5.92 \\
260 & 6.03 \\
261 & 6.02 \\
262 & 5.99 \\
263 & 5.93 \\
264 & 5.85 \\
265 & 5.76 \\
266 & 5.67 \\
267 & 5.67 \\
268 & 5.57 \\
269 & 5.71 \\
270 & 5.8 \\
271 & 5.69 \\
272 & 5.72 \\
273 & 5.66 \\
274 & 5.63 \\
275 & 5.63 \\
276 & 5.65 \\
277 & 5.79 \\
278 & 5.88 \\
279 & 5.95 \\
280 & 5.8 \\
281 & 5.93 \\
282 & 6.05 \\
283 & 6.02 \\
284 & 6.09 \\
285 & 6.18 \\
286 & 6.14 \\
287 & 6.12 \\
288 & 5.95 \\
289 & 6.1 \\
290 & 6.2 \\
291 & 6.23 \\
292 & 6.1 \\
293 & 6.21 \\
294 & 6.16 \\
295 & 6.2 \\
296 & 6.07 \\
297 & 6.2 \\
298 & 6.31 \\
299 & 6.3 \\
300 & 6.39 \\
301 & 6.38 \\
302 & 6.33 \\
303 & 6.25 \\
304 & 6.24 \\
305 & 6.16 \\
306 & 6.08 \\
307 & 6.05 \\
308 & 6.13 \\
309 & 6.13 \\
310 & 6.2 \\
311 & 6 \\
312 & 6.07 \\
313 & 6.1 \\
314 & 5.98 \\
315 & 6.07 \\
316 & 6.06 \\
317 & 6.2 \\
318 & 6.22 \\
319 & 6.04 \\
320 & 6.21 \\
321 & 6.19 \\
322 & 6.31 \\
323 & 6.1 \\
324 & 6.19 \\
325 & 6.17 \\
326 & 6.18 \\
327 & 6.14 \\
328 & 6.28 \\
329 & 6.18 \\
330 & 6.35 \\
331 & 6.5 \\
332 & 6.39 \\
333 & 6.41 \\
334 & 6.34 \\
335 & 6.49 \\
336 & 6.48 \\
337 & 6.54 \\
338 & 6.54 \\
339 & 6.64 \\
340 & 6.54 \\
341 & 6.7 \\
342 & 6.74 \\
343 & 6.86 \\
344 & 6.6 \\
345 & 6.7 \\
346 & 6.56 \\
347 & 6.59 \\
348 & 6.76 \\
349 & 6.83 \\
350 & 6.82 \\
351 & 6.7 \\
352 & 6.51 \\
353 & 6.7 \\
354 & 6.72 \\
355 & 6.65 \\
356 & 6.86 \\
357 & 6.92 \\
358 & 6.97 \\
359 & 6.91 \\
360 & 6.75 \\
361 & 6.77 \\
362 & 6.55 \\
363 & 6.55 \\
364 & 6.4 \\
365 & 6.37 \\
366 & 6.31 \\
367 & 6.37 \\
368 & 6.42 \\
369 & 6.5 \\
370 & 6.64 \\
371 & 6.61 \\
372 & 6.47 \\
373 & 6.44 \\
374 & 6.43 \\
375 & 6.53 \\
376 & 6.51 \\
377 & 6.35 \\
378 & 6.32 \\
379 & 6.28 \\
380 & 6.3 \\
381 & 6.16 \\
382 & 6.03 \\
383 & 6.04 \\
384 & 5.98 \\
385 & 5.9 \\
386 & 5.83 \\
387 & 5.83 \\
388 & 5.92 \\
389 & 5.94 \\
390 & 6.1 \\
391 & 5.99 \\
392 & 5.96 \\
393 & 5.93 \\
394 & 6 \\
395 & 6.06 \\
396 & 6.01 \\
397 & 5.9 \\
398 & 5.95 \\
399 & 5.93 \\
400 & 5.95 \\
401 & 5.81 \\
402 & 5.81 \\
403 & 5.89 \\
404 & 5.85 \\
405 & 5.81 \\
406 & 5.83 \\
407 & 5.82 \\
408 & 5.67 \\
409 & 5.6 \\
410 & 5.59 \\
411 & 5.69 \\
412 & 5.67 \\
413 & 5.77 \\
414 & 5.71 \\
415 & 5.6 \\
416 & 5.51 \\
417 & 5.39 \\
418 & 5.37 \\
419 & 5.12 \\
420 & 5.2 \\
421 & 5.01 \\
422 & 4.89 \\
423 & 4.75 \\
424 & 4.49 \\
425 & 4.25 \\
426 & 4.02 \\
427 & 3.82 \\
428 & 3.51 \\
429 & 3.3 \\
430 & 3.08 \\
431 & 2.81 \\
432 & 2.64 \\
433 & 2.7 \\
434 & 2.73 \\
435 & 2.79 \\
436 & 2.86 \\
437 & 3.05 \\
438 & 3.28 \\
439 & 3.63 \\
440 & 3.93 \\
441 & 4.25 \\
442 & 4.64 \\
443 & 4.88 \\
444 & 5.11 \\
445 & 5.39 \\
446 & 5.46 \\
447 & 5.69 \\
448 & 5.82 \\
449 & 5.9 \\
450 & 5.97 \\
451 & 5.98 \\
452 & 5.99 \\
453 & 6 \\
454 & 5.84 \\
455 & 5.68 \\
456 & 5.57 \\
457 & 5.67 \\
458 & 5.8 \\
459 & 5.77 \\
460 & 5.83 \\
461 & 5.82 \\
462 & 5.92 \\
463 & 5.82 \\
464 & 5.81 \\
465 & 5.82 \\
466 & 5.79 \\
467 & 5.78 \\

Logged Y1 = 1.0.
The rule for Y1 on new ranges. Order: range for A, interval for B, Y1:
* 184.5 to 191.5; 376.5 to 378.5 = 1.3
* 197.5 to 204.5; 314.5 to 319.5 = 1.0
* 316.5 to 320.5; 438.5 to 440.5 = 0.6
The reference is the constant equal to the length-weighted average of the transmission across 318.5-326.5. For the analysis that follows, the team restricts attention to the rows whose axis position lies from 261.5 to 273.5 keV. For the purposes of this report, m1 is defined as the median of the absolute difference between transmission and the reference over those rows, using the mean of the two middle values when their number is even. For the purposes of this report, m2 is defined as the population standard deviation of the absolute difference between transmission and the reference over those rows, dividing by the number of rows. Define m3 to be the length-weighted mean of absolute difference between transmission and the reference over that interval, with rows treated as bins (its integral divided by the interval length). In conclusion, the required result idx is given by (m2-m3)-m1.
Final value -0.76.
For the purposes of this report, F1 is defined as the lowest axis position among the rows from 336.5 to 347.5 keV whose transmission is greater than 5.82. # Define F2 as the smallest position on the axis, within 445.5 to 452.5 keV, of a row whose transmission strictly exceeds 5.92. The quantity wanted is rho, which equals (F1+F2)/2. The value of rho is 393.5 keV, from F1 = 337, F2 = 450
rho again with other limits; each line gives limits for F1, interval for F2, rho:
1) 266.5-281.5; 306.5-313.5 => 292.5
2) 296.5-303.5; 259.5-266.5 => 278.5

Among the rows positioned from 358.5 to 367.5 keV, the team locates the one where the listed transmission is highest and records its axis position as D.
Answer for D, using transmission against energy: 359 keV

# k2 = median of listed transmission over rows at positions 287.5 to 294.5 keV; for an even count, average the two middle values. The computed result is 6.16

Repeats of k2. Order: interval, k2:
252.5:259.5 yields 5.92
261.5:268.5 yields 5.76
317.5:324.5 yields 6.19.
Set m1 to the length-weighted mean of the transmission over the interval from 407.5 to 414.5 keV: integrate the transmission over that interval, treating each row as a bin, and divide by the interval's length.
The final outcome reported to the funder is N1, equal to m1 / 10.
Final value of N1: 0.57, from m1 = 5.7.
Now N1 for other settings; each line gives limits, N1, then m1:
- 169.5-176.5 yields 0.33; 3.3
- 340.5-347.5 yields 0.67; 6.7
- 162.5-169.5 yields 0.37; 3.7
